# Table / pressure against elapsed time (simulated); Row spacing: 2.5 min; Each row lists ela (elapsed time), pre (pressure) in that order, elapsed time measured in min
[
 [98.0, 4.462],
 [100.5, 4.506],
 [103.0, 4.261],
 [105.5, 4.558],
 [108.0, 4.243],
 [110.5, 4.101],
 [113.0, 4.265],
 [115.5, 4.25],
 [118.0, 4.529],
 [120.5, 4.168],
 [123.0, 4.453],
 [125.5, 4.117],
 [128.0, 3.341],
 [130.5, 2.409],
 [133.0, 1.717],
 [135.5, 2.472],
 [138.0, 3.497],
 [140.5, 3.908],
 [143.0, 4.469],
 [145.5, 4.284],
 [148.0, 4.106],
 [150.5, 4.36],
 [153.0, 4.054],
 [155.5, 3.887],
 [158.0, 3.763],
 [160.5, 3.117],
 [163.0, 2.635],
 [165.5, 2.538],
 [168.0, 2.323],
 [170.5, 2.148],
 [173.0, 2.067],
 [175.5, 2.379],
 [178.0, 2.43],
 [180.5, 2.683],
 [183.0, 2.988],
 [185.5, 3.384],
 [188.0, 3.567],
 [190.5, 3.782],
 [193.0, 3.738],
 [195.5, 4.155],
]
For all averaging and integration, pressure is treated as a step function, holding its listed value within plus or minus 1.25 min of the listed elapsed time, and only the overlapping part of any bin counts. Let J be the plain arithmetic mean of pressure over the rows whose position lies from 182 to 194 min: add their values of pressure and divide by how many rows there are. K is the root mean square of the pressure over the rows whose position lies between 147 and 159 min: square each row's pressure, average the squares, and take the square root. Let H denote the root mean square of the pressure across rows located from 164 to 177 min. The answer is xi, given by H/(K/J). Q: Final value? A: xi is 2.0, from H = 2.30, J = 3.5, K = 4.0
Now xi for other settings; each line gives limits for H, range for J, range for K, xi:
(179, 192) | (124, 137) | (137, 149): 2.3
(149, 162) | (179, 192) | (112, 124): 2.9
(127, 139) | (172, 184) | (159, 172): 2.7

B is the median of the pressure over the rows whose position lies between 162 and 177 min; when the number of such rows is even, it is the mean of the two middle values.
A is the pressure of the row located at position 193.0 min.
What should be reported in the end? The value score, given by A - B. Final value 1.4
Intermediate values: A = 3.738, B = 2.35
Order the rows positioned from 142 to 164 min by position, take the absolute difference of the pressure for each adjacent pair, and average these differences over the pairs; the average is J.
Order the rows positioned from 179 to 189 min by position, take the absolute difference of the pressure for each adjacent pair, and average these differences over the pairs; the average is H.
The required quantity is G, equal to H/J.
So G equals 1.0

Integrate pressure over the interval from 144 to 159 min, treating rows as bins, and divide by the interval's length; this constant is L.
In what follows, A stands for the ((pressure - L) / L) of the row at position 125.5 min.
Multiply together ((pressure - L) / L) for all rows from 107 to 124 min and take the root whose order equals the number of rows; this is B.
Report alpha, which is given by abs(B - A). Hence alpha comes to 0.026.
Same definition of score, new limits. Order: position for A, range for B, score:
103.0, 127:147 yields 0.8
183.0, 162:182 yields 0.6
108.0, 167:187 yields 1.8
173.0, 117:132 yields -2.1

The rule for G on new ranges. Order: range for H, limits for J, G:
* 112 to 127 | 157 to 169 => 0.7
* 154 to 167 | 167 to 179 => 2.2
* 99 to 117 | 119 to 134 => 0.3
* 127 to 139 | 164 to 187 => 3.8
